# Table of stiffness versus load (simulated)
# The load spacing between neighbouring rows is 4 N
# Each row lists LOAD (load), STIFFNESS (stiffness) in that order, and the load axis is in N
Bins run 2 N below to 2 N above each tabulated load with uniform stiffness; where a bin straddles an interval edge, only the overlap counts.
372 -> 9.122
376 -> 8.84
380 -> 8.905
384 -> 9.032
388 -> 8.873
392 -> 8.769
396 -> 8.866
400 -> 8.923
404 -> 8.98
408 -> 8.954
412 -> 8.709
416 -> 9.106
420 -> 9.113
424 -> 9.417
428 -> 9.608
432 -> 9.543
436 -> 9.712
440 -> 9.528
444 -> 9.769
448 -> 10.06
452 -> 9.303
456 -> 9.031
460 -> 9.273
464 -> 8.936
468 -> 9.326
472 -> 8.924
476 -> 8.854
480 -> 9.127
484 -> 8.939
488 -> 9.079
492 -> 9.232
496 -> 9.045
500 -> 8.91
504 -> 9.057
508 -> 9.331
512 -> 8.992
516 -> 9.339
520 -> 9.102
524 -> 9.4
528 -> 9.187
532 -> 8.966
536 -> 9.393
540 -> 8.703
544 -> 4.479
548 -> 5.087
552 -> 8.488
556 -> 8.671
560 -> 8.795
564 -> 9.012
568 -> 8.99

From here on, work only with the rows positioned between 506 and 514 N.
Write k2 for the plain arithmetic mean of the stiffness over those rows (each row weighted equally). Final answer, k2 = 9.16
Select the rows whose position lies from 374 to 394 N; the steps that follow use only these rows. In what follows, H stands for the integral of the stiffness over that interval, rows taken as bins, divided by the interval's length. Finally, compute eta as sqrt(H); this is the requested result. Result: 2.98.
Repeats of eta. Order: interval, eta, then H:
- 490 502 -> 3.01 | 9.1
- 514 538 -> 3.04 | 9.2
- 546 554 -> 2.61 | 6.8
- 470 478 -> 2.98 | 8.9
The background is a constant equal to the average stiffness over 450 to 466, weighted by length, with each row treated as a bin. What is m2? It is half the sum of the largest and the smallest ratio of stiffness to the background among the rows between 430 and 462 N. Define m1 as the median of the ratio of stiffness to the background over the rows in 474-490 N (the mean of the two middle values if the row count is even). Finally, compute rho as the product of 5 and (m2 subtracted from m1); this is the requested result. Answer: -0.29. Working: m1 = 0.99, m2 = 1.04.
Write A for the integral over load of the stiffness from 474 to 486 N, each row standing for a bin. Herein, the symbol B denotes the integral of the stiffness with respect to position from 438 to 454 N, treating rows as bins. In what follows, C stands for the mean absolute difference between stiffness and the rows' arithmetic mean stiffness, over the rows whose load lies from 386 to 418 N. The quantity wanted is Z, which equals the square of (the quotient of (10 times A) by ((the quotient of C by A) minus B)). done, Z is 48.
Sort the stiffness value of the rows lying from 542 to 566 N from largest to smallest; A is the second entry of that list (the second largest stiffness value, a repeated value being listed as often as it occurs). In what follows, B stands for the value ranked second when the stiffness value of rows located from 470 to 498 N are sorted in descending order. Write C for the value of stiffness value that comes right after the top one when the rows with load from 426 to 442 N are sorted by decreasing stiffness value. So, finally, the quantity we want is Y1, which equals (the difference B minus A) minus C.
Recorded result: -9.3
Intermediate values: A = 8.795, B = 9.127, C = 9.608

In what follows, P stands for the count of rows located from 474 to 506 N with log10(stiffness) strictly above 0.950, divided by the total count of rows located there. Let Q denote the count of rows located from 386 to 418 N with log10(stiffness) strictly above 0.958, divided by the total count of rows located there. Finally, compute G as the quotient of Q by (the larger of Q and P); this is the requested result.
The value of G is 0.2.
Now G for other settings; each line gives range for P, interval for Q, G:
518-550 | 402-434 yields 1.0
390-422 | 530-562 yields 0.2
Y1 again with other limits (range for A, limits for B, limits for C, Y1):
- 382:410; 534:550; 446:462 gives -9.6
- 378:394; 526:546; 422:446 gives -9.4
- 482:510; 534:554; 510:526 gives -9.9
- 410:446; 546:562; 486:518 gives -10.4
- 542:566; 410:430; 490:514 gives -8.6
